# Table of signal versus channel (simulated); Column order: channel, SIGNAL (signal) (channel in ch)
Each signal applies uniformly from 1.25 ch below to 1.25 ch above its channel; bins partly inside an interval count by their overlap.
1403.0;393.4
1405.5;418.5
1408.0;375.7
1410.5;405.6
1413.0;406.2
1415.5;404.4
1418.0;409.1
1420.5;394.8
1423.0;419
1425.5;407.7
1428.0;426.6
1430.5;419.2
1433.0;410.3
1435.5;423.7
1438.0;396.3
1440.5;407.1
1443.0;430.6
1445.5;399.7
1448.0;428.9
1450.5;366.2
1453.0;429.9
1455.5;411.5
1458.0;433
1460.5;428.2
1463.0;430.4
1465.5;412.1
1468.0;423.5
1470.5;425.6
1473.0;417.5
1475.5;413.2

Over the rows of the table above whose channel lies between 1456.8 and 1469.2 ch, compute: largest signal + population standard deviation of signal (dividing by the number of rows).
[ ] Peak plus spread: 440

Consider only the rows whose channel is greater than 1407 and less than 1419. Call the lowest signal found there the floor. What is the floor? 375.7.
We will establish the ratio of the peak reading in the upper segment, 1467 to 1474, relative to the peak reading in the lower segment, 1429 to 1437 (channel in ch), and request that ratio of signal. 1.004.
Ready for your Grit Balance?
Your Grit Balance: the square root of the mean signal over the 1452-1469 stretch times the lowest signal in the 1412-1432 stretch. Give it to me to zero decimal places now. 409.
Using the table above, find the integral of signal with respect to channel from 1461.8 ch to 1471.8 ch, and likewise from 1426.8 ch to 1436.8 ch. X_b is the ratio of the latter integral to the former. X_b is 0.99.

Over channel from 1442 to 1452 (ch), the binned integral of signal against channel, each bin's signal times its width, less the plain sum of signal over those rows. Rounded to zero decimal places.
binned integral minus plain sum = 2438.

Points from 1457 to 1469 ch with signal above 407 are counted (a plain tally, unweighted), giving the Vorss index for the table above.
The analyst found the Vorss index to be 5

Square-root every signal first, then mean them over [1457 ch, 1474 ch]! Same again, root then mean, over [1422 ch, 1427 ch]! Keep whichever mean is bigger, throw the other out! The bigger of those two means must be 20.6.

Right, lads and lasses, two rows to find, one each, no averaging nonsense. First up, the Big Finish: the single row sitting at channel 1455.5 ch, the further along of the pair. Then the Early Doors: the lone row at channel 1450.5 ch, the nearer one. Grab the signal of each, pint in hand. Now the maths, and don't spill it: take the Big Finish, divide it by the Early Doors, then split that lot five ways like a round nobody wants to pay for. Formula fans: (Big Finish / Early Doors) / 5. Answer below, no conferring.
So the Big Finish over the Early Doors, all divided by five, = 0.225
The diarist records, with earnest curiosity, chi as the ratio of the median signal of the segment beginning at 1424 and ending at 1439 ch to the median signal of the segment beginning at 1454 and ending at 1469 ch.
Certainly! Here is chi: 0.974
